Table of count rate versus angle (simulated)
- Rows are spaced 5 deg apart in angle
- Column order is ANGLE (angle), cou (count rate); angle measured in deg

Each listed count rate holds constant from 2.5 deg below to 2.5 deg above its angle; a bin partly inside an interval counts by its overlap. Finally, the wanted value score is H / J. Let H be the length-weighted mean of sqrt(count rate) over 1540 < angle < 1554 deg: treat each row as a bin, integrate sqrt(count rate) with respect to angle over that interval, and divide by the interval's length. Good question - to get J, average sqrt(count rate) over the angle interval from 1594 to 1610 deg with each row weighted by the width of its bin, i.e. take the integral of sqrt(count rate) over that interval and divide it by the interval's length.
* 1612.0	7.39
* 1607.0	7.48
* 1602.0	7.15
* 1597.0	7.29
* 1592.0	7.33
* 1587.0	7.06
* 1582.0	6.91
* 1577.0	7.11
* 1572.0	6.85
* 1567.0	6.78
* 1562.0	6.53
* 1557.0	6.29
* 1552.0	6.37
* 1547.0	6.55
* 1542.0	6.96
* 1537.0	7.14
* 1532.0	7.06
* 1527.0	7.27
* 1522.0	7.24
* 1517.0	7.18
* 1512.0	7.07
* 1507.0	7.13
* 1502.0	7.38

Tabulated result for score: 0.95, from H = 2.57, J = 2.70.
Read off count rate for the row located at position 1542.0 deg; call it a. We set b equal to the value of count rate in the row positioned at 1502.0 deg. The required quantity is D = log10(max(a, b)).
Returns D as 0.868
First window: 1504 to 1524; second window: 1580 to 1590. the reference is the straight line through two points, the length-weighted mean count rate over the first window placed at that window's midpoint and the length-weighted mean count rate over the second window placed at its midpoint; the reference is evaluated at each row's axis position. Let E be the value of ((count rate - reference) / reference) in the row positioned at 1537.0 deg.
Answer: 0.00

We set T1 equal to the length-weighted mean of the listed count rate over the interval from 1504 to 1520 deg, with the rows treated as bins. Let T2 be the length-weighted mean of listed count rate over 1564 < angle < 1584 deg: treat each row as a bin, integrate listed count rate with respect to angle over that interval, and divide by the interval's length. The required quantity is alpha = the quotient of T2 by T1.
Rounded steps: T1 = 7.14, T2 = 6.9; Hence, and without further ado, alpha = 0.97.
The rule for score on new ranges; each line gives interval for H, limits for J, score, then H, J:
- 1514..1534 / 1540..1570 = 1.05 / 2.68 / 2.56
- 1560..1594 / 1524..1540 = 0.98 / 2.63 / 2.67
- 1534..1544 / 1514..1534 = 0.99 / 2.66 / 2.68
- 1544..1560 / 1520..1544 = 0.95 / 2.53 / 2.67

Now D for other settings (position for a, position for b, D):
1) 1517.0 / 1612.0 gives 0.869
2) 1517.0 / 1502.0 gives 0.868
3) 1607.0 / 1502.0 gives 0.874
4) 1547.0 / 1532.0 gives 0.849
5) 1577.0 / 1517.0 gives 0.856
